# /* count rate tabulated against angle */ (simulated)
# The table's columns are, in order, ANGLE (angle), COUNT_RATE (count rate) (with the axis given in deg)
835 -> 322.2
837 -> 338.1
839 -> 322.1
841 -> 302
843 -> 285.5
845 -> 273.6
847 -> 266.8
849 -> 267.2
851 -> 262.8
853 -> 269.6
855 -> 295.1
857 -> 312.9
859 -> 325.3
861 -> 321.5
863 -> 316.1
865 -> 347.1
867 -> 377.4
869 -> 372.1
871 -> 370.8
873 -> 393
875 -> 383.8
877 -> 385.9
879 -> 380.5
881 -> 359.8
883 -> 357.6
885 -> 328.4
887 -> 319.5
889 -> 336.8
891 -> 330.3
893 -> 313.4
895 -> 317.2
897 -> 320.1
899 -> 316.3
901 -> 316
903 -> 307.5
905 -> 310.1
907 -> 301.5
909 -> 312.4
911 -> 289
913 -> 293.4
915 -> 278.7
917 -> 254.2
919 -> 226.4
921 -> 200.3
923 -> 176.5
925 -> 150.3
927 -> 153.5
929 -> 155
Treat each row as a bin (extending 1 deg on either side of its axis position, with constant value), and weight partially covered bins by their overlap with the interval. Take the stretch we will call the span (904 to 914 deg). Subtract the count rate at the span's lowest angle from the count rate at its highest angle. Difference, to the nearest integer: -17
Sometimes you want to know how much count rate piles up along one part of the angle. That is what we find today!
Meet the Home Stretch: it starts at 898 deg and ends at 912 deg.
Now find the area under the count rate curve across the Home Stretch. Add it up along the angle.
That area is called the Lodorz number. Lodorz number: 4306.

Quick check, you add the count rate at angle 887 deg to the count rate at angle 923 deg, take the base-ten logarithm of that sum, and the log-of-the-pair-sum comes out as 2.70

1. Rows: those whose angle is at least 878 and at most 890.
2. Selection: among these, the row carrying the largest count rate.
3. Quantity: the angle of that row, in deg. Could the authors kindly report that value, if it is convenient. 879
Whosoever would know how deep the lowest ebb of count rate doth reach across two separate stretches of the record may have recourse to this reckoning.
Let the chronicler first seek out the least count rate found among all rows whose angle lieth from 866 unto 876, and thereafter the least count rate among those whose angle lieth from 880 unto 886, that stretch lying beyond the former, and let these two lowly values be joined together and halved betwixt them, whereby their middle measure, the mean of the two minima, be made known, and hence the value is 350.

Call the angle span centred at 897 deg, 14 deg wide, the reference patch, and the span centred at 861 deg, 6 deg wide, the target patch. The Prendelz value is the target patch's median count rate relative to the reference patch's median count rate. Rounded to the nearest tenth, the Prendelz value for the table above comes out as 1.0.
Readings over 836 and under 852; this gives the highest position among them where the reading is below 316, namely 851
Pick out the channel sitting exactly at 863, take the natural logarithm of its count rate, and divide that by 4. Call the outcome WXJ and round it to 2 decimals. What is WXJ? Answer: 1.44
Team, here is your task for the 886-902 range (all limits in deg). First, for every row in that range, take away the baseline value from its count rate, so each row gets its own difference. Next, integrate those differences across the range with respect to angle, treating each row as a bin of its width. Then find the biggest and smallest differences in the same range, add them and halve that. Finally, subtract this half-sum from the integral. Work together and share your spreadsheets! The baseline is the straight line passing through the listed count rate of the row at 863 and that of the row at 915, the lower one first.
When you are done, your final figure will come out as 409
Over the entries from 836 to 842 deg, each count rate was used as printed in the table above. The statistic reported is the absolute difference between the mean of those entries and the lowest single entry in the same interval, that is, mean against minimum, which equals 19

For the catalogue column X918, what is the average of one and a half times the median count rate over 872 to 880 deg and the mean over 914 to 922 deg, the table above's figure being 409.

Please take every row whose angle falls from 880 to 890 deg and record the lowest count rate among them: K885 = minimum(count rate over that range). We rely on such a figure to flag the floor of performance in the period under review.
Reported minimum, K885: 319.5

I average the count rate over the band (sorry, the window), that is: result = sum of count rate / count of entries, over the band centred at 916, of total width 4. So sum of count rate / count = 266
